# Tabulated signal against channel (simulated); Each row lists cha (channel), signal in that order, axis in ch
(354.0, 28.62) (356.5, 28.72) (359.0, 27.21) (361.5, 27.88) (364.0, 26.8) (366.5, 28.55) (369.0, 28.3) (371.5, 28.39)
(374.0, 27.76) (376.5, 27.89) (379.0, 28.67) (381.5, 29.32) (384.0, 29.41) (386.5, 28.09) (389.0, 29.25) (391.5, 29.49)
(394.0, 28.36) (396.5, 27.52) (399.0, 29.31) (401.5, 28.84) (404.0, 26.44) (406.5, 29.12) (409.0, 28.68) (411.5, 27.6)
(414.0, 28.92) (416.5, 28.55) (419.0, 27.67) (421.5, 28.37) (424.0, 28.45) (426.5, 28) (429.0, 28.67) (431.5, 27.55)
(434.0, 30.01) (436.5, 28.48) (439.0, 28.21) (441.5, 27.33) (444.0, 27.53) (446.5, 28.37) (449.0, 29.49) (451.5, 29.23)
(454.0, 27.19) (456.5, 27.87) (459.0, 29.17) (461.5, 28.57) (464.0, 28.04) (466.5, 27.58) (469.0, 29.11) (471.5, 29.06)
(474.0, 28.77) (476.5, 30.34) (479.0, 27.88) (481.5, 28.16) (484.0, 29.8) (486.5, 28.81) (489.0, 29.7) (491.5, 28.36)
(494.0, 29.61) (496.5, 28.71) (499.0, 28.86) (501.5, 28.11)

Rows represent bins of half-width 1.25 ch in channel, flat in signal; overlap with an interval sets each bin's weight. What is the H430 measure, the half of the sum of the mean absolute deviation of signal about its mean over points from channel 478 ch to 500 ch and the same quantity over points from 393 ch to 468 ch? 0.590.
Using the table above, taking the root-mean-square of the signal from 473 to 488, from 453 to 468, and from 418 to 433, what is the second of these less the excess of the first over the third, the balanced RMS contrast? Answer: 27.2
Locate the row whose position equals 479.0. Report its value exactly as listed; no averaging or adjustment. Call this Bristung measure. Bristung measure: 27.88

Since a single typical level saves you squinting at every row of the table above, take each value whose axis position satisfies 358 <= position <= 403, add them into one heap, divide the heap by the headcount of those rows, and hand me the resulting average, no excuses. 28.4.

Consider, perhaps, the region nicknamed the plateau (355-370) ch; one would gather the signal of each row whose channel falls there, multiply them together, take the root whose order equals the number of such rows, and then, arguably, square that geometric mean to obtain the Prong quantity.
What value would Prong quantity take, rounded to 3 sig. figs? 778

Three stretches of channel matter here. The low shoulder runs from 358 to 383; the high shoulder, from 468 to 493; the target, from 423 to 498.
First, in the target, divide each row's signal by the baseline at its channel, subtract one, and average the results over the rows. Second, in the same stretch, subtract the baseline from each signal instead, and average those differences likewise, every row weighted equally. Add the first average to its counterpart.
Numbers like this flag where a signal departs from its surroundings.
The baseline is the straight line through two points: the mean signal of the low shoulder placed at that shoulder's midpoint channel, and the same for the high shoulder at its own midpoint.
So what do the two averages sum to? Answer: -0.24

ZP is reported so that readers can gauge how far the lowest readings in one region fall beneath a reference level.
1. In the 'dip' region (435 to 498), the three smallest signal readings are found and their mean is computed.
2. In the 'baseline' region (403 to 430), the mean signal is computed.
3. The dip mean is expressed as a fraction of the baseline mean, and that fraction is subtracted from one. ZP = 0.031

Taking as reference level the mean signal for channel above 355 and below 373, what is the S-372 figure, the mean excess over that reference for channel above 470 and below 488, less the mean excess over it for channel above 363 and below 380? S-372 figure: 0.9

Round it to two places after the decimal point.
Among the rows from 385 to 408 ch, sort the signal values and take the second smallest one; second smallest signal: 27.52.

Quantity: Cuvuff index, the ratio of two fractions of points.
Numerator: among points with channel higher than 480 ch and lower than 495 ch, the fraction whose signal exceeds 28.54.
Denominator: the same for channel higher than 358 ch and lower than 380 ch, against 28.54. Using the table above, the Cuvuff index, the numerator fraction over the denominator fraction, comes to 3.0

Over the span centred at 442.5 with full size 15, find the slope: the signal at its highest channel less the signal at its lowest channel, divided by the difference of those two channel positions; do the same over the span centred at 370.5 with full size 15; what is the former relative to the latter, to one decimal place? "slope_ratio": 0.9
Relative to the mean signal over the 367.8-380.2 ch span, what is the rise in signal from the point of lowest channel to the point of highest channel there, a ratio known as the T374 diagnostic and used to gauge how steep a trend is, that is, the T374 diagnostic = 0.013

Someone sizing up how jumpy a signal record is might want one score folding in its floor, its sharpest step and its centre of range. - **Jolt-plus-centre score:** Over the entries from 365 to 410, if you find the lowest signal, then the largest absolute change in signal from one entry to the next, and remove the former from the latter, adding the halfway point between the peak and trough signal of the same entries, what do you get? 4.2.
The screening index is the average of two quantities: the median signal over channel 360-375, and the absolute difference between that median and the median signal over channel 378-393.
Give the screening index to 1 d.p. 14.6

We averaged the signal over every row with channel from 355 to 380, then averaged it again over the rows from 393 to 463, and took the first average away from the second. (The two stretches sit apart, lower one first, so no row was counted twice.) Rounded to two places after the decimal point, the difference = 0.32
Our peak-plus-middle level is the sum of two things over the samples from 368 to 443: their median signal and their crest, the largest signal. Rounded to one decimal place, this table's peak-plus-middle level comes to 58.4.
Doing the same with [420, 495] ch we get 58.8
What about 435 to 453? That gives 57.9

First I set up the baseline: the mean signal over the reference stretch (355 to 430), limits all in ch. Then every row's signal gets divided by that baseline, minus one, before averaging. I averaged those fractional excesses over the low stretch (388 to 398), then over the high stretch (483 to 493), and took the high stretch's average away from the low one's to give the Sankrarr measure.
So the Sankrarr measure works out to -0.018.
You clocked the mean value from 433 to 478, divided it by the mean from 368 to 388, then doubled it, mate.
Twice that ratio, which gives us 2.01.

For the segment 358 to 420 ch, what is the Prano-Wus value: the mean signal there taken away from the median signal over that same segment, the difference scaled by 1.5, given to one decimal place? 0.1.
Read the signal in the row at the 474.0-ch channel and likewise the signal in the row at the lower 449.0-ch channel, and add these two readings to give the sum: 58.3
